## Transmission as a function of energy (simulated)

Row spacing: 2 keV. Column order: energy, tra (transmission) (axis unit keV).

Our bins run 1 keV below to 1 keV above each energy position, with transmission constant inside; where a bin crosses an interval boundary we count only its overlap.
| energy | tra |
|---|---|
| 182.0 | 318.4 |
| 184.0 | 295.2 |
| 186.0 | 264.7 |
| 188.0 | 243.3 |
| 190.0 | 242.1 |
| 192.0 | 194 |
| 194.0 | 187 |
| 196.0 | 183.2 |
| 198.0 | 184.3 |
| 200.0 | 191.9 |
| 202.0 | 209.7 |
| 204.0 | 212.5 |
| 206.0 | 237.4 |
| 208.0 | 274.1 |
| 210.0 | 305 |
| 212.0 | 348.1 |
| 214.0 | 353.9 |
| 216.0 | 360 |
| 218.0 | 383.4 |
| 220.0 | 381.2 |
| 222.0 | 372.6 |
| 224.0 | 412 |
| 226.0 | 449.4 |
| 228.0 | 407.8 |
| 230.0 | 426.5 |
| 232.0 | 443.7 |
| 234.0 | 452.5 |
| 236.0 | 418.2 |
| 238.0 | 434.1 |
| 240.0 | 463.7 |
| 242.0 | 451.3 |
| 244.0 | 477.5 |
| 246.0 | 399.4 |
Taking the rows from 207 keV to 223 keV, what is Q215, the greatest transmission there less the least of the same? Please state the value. 109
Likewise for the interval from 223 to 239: 45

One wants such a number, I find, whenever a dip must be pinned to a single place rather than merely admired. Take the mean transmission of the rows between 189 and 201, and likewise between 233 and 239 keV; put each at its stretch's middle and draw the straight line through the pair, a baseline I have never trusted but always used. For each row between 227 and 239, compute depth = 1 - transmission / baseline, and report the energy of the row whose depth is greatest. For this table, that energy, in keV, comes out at 236.0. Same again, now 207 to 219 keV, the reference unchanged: 208.0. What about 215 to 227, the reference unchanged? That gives 222.0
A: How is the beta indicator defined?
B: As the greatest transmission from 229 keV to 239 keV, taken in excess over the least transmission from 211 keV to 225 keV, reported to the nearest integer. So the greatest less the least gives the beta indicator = 104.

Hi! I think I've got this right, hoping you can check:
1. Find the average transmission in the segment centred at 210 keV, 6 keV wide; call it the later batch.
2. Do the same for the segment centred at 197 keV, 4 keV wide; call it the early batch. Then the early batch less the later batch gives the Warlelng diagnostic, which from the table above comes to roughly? -125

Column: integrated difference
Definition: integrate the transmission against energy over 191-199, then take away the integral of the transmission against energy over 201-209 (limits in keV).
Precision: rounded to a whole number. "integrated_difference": -370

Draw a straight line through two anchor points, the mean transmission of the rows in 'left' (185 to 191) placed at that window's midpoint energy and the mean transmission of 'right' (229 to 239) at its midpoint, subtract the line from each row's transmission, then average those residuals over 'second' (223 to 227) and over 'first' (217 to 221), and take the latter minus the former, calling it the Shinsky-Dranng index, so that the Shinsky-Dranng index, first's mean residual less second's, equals -24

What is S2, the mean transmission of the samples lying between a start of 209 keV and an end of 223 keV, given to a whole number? 358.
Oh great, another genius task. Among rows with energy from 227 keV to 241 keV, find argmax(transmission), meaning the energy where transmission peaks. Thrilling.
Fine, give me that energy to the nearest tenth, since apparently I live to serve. 240.0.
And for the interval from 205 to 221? 218.0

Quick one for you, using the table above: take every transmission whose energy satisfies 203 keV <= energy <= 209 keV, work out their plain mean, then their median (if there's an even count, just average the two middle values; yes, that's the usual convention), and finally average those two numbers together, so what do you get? 239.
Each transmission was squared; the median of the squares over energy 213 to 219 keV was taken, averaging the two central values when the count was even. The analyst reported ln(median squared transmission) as 11.8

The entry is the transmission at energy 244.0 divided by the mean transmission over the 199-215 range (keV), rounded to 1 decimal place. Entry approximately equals 1.8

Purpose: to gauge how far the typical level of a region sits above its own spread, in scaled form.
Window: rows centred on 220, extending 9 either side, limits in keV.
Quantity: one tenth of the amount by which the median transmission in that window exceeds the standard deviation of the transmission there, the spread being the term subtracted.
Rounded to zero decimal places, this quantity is 35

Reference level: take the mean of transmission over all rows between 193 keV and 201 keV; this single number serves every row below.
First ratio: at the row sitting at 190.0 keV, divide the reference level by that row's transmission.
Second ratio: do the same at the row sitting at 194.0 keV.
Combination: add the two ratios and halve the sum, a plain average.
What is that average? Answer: 0.88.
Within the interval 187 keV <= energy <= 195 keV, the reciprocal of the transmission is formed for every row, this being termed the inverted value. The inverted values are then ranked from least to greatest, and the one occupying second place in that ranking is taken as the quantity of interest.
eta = 0.0041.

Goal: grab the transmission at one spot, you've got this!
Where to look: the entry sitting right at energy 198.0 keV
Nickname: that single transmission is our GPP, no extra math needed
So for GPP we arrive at 184.3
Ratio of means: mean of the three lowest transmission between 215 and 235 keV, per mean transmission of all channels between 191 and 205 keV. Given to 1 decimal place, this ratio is 1.9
